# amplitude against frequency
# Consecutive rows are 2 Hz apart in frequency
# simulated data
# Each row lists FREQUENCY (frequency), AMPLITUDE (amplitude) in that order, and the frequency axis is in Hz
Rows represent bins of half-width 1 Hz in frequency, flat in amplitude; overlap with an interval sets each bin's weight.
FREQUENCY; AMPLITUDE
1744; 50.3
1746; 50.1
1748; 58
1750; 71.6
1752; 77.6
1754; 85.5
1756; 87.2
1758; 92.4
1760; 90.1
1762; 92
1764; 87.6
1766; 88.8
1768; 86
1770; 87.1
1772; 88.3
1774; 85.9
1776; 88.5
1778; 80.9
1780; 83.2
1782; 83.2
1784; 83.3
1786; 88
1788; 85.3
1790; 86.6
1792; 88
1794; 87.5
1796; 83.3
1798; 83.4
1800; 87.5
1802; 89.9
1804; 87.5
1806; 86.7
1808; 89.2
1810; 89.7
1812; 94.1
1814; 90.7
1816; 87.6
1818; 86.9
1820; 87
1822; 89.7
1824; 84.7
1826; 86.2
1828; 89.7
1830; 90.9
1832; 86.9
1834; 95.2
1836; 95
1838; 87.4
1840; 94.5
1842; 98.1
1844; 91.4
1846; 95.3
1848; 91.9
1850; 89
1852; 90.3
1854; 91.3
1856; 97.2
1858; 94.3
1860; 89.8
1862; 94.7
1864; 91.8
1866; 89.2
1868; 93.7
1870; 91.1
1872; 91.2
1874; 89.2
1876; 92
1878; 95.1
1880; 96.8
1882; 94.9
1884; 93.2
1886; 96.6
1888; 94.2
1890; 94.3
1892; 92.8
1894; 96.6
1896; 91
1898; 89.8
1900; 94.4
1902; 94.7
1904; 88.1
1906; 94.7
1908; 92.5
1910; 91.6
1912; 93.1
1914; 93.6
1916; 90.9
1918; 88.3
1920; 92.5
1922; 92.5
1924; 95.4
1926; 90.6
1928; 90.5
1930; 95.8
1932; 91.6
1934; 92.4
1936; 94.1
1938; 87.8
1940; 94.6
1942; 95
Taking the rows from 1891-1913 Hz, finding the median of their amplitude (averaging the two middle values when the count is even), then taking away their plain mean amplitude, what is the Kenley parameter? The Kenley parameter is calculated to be 0.14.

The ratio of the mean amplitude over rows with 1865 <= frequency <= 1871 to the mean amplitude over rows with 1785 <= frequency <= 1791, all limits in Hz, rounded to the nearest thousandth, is 1.054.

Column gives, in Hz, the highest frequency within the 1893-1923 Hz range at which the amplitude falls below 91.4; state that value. 1918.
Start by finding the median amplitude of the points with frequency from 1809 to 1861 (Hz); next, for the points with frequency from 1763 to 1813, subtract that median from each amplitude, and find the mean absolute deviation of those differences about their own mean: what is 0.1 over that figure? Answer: 0.047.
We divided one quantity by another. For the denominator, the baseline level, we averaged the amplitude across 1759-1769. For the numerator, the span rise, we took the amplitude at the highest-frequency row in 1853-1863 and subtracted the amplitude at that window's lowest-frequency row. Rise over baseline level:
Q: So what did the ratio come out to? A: 0.038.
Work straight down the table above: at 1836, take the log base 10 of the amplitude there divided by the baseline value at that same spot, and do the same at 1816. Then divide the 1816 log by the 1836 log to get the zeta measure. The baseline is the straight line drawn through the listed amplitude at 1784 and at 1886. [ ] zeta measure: 0.0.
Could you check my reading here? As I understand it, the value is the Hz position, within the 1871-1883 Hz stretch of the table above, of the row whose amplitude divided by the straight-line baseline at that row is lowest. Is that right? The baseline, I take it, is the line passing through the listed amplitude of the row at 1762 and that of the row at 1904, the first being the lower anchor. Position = 1874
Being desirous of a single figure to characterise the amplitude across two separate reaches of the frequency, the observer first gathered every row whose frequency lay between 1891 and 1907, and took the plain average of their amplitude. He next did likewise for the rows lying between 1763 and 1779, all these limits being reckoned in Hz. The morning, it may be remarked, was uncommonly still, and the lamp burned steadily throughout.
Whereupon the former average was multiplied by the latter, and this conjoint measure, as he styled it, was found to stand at 8037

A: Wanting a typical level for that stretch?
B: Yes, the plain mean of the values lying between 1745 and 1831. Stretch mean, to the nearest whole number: 85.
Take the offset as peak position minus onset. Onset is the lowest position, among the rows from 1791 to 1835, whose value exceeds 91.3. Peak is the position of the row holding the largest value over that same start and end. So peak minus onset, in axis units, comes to 22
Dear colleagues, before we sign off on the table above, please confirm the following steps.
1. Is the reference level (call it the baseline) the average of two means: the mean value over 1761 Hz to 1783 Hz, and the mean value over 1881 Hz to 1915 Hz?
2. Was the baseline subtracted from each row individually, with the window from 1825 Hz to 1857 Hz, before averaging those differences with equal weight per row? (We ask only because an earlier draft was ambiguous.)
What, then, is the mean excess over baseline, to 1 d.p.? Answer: 2.0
